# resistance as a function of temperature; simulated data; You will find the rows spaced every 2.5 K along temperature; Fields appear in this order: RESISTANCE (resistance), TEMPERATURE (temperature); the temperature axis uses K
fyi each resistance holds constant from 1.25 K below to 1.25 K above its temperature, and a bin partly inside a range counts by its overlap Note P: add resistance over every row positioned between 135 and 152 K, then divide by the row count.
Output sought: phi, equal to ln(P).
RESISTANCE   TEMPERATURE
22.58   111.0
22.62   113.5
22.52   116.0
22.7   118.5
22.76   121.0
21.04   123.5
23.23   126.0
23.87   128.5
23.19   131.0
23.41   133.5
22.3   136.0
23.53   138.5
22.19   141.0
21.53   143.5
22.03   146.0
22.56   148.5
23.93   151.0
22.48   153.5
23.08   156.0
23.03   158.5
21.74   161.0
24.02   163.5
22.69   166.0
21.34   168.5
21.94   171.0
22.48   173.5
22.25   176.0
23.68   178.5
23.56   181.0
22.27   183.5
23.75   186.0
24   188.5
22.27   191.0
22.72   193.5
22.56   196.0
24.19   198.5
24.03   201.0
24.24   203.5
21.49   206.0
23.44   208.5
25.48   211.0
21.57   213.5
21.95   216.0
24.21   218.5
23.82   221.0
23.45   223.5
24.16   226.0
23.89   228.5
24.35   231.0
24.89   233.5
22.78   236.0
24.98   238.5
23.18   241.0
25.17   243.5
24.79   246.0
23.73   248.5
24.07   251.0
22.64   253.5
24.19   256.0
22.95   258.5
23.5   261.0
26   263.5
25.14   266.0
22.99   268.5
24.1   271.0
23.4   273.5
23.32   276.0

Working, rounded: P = 22.6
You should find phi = 3.12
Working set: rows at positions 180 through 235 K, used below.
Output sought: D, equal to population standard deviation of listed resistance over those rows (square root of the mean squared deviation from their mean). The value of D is 1.05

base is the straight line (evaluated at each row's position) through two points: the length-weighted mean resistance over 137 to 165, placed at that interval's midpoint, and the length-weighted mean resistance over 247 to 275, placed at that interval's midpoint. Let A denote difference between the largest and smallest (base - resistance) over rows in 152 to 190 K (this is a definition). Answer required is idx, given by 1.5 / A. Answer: 0.549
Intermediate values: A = 2.73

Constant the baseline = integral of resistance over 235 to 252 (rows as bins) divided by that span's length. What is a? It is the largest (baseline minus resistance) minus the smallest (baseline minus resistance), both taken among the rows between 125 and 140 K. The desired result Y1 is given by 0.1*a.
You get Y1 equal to 0.16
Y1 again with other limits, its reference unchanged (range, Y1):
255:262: 0.12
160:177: 0.27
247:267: 0.34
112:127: 0.22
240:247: 0.20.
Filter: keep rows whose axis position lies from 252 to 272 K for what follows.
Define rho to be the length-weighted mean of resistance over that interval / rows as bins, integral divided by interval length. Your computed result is 23.94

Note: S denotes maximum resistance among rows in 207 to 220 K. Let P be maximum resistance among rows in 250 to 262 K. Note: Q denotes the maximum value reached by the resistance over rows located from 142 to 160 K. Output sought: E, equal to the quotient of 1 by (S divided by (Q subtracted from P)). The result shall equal 0.01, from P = 24.19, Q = 23.93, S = 25.48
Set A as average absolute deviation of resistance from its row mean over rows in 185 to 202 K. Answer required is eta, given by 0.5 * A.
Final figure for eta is 0.36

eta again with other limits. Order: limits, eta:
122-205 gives 0.38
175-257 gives 0.42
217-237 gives 0.23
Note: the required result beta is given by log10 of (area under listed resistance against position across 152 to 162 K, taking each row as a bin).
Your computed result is 2.35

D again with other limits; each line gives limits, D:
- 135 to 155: 0.74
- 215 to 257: 0.86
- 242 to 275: 0.96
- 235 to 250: 0.92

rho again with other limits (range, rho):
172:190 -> 23.11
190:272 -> 23.73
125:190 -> 22.85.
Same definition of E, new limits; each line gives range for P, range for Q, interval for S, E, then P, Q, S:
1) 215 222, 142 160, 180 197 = 0.01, 24.21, 23.93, 24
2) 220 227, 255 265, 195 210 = -0.08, 24.16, 26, 24.24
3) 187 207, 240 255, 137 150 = -0.04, 24.24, 25.17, 23.53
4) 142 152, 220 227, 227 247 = -0.01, 23.93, 24.16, 25.17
